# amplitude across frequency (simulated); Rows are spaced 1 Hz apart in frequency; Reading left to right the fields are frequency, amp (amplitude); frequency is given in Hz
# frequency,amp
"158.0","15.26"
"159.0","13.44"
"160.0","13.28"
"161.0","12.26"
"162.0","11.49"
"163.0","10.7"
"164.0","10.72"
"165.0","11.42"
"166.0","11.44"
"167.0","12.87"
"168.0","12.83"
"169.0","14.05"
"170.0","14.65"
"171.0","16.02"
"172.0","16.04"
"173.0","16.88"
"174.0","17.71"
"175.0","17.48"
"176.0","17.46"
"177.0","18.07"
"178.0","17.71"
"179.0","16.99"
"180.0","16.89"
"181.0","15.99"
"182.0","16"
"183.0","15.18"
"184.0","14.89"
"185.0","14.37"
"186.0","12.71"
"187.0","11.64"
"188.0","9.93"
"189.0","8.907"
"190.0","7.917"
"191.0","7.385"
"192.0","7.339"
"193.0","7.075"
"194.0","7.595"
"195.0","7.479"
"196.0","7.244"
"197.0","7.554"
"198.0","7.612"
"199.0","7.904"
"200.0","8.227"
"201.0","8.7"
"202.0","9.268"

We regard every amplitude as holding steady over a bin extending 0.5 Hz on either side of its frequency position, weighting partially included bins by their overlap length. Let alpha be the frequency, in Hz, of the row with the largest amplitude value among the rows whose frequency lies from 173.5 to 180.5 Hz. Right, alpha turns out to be 177.0 Hz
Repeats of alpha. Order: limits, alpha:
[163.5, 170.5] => 170.0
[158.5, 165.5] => 159.0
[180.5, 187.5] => 182.0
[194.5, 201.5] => 201.0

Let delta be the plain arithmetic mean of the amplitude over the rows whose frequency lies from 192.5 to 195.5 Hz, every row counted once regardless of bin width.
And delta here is 7.4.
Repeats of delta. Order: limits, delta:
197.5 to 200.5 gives 7.9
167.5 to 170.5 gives 13.8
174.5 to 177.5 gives 17.7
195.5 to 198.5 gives 7.5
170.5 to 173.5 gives 16.3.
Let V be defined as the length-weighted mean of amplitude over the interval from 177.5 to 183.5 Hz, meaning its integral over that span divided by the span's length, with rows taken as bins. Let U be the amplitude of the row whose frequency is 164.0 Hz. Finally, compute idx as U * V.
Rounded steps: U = 10.72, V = 16.5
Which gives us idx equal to 176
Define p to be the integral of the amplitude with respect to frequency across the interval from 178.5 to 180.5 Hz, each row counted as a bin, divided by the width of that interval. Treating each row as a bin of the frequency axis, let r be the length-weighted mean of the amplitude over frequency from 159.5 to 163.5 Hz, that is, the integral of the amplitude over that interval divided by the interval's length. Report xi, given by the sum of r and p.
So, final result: 29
